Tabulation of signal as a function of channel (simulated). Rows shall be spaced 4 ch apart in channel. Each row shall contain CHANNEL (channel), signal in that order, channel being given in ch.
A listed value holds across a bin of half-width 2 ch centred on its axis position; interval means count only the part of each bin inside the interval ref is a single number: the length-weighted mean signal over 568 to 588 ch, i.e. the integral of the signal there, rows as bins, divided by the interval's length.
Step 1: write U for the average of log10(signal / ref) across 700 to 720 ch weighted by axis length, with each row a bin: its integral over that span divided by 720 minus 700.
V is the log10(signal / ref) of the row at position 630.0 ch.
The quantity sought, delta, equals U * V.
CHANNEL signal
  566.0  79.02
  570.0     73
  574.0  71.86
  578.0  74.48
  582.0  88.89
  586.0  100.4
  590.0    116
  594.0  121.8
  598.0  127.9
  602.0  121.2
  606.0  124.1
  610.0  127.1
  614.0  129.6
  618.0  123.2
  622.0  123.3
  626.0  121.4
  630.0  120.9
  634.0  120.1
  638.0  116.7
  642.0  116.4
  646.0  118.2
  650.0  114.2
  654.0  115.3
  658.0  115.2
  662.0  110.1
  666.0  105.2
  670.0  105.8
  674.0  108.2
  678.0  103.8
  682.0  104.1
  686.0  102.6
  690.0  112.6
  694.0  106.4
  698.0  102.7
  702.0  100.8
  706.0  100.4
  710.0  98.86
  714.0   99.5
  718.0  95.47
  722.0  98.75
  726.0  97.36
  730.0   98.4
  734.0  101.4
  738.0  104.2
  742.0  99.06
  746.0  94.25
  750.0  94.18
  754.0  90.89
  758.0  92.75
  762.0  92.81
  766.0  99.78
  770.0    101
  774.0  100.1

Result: 0.014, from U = 0.083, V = 0.17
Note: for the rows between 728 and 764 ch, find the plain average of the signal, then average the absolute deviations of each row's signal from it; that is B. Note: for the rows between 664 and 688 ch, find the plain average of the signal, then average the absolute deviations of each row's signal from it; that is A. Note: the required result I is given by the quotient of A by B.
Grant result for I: 0.38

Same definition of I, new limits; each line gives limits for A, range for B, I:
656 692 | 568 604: 0.18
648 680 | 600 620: 1.50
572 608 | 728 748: 7.08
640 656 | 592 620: 0.46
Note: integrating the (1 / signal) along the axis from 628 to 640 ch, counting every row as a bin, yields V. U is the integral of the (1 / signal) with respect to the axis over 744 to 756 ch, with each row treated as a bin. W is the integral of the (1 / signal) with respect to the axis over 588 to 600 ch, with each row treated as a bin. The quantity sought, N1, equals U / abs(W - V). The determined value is 62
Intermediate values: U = 0.129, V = 0.101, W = 0.099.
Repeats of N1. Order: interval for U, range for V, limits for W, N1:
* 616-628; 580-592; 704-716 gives 83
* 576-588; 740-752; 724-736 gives 34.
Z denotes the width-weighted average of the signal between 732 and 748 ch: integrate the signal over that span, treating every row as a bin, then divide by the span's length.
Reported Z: 100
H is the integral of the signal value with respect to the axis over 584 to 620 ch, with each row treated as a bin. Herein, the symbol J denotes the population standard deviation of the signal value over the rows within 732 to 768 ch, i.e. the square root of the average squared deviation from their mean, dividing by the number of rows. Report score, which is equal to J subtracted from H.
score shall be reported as 4361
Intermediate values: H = 4365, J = 4.3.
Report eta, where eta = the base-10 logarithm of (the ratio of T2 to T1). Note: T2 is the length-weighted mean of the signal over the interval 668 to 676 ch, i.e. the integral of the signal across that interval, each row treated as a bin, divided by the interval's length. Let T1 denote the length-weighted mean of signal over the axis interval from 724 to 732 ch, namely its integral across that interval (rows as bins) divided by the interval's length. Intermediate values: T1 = 98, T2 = 107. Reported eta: 0.039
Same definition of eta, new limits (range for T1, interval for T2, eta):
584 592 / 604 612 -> 0.065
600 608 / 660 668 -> -0.057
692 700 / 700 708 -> -0.017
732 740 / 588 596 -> 0.063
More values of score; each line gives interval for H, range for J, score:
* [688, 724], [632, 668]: 3658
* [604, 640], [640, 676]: 4421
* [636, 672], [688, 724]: 4064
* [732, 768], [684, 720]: 3473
